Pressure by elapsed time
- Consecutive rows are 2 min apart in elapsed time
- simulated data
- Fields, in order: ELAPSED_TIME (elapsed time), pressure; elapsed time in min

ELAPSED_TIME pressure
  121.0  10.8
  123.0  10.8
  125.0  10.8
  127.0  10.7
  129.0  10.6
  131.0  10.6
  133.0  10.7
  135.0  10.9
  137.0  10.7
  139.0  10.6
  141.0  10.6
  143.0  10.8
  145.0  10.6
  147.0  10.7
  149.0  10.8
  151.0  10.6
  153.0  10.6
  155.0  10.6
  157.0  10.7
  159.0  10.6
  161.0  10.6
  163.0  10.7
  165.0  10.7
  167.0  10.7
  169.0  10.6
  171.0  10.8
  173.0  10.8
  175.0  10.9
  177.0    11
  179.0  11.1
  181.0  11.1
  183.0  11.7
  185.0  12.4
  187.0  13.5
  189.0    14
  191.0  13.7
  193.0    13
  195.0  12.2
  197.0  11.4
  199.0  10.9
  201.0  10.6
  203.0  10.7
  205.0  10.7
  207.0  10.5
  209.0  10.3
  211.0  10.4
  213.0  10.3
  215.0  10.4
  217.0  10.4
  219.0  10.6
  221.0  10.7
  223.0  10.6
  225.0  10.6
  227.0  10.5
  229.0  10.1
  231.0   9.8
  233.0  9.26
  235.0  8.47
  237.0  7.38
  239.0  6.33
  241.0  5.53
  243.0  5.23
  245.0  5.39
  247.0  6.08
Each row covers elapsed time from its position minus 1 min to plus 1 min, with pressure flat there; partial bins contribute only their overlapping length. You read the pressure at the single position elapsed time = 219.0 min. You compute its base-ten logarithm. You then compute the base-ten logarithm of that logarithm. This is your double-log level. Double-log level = 0.011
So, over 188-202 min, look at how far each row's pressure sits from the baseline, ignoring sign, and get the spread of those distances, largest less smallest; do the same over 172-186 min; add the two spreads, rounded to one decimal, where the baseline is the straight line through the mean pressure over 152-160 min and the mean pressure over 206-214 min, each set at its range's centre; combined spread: 5.0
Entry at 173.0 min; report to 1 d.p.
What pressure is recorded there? 10.8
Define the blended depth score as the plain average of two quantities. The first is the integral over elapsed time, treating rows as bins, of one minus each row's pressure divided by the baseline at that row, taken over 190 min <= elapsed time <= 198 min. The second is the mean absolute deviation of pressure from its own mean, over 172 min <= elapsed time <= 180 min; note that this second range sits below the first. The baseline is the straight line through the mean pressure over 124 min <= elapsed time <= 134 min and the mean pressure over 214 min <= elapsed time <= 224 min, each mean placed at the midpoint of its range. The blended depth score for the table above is -0.70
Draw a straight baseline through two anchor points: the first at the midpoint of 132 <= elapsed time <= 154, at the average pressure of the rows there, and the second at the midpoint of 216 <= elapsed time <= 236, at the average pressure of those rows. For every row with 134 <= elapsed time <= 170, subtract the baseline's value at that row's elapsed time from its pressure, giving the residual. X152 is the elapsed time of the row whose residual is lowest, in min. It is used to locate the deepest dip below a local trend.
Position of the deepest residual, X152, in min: 139.0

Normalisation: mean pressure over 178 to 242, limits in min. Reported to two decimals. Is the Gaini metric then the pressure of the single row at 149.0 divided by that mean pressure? 1.02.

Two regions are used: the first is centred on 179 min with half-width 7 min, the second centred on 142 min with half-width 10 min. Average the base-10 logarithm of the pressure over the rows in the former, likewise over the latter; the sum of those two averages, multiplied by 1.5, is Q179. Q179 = 3.12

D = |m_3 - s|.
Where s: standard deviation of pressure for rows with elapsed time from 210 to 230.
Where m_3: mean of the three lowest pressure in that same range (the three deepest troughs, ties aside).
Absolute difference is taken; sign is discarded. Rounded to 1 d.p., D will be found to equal 10.1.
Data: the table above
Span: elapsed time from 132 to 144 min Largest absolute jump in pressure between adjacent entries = 0.20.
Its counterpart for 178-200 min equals 1.10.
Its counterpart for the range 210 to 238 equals 1.09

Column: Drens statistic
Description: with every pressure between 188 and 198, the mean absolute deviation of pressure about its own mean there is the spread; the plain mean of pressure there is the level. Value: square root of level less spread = 3.47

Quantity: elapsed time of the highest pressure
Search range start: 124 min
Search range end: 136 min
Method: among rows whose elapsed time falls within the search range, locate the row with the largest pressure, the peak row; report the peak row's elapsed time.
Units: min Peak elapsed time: 135.0 min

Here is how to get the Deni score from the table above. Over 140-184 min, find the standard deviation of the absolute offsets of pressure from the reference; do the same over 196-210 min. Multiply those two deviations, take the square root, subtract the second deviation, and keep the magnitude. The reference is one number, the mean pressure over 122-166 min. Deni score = 0.01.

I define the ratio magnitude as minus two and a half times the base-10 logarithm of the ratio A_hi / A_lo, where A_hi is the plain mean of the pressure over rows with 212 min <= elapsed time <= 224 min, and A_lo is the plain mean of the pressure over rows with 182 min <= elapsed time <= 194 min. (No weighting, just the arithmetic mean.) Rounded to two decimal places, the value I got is 0.24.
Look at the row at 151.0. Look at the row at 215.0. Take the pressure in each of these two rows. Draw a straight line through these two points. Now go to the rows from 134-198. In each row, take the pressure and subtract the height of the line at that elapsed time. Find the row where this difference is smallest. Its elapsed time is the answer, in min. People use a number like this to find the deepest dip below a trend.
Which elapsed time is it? 139.0 min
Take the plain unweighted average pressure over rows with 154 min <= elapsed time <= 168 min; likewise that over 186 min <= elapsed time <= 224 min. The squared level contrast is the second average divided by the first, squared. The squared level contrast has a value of 1.13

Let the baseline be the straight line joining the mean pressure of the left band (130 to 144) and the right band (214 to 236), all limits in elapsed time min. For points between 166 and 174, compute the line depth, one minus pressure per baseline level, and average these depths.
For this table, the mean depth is -0.023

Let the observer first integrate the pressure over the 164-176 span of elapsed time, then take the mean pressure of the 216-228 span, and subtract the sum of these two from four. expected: -136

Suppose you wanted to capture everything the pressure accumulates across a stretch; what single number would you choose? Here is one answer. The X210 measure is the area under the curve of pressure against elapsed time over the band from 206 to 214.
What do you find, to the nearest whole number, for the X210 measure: 83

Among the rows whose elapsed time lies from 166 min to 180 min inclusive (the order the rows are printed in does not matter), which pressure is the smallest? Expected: 10.6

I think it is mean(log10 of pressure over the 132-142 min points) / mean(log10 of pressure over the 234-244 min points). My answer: 1.27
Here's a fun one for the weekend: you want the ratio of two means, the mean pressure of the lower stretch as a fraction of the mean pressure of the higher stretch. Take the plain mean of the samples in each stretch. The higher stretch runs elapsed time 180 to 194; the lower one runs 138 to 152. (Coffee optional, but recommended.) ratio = 0.84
